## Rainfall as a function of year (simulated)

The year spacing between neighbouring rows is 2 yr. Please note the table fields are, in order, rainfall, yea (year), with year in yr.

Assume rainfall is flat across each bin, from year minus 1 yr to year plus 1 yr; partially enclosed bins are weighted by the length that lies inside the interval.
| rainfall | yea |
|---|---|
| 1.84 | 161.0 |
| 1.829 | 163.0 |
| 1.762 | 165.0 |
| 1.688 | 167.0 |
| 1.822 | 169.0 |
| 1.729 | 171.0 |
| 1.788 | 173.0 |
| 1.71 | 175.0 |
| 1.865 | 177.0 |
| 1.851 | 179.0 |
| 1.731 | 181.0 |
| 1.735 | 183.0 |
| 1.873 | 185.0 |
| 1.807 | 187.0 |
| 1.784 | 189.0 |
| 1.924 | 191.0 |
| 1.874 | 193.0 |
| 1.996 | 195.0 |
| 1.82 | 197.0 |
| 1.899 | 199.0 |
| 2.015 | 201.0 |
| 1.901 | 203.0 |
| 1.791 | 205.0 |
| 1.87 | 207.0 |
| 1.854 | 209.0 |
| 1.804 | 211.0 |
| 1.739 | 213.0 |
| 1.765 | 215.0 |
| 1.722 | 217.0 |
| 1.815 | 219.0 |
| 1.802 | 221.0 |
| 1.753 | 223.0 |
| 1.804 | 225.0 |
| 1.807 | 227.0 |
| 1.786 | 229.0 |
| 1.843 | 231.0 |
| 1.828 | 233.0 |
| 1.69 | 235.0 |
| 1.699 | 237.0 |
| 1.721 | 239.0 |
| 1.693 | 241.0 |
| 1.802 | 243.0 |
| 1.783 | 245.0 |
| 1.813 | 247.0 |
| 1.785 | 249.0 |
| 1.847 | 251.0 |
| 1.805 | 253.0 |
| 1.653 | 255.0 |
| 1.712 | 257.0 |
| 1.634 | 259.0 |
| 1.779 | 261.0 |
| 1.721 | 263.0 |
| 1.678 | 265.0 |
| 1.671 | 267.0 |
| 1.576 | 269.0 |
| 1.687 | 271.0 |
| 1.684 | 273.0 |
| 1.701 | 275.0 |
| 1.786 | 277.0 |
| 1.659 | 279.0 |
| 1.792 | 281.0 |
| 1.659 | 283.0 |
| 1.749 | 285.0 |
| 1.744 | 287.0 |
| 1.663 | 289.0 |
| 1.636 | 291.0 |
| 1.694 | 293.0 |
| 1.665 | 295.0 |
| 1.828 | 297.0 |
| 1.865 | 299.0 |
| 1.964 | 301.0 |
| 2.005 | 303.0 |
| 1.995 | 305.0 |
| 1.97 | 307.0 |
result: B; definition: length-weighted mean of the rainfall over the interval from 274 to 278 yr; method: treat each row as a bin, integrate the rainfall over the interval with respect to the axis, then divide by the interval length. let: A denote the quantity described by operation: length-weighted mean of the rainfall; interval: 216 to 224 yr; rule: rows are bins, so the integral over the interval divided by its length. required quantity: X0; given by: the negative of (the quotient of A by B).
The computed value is -1.02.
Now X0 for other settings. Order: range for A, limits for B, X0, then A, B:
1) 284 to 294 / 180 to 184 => -0.98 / 1.70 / 1.73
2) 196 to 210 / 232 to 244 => -1.08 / 1.88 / 1.74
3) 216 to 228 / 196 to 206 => -0.95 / 1.78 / 1.89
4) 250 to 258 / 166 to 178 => -0.99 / 1.75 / 1.77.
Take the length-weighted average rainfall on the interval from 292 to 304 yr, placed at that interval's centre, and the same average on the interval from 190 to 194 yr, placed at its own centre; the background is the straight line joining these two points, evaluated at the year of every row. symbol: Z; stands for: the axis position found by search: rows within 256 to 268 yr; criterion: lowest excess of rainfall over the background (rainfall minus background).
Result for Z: 259.0 yr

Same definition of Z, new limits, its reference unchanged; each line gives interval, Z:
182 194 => 183.0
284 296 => 291.0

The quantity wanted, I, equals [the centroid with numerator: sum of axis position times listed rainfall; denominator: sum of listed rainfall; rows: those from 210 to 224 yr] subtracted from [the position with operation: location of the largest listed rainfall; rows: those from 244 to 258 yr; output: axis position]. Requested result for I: 34.0 yr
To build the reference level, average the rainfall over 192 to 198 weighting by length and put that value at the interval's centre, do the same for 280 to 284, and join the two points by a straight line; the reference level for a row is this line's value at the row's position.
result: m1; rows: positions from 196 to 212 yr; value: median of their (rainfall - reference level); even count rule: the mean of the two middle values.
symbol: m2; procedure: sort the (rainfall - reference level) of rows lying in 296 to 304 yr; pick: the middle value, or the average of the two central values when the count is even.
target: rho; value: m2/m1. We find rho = -25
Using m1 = -0.01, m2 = 0.22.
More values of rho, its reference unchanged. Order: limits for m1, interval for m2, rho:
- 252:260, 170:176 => 2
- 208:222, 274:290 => 0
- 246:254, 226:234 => -1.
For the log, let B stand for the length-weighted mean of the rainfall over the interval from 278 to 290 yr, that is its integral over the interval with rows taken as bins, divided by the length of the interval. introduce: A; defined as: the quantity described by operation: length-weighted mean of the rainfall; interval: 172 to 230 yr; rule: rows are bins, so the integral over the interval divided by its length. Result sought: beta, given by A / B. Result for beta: 1.07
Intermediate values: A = 1.82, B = 1.71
